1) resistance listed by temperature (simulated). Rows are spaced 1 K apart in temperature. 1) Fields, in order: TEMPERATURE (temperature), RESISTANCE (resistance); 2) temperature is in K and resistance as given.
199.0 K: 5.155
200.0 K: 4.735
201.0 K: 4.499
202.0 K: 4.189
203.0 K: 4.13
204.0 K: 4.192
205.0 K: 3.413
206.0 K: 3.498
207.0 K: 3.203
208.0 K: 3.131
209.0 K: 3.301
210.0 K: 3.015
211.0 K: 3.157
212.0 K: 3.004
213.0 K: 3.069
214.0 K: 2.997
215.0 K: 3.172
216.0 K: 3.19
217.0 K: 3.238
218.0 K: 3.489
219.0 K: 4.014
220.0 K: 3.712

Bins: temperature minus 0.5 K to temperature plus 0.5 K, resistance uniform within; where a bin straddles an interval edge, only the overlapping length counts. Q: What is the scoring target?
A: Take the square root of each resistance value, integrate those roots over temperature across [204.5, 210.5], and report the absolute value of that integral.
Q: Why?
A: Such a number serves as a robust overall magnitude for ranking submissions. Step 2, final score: 10.8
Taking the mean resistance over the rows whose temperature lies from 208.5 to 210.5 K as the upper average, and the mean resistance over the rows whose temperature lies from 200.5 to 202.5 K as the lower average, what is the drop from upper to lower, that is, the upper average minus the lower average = -1.2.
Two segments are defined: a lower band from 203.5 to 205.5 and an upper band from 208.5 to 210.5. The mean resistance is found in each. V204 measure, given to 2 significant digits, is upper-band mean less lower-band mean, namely -0.64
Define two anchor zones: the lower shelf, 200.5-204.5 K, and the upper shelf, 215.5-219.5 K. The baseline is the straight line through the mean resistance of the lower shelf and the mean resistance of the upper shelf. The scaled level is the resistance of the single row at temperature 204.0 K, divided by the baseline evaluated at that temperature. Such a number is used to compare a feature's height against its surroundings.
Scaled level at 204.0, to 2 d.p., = 1.00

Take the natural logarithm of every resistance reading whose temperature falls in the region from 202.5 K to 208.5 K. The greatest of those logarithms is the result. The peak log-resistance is 1.43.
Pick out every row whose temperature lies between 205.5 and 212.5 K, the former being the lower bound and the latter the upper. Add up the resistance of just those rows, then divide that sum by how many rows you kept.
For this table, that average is 3.19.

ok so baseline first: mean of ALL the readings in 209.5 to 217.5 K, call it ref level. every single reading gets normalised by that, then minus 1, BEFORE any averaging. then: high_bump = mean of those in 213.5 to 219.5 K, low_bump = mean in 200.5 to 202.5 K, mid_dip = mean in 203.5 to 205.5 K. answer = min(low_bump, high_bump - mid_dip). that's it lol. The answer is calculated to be -0.15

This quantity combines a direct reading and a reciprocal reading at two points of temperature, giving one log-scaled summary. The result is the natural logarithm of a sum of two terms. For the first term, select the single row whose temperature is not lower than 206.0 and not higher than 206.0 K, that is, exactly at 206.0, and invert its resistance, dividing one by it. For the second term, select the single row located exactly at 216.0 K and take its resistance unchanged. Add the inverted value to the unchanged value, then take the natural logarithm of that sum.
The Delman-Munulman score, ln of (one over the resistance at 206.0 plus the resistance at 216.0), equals 1.25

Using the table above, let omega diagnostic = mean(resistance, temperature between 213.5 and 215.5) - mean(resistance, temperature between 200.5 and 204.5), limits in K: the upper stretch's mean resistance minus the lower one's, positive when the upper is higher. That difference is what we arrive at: -1.2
